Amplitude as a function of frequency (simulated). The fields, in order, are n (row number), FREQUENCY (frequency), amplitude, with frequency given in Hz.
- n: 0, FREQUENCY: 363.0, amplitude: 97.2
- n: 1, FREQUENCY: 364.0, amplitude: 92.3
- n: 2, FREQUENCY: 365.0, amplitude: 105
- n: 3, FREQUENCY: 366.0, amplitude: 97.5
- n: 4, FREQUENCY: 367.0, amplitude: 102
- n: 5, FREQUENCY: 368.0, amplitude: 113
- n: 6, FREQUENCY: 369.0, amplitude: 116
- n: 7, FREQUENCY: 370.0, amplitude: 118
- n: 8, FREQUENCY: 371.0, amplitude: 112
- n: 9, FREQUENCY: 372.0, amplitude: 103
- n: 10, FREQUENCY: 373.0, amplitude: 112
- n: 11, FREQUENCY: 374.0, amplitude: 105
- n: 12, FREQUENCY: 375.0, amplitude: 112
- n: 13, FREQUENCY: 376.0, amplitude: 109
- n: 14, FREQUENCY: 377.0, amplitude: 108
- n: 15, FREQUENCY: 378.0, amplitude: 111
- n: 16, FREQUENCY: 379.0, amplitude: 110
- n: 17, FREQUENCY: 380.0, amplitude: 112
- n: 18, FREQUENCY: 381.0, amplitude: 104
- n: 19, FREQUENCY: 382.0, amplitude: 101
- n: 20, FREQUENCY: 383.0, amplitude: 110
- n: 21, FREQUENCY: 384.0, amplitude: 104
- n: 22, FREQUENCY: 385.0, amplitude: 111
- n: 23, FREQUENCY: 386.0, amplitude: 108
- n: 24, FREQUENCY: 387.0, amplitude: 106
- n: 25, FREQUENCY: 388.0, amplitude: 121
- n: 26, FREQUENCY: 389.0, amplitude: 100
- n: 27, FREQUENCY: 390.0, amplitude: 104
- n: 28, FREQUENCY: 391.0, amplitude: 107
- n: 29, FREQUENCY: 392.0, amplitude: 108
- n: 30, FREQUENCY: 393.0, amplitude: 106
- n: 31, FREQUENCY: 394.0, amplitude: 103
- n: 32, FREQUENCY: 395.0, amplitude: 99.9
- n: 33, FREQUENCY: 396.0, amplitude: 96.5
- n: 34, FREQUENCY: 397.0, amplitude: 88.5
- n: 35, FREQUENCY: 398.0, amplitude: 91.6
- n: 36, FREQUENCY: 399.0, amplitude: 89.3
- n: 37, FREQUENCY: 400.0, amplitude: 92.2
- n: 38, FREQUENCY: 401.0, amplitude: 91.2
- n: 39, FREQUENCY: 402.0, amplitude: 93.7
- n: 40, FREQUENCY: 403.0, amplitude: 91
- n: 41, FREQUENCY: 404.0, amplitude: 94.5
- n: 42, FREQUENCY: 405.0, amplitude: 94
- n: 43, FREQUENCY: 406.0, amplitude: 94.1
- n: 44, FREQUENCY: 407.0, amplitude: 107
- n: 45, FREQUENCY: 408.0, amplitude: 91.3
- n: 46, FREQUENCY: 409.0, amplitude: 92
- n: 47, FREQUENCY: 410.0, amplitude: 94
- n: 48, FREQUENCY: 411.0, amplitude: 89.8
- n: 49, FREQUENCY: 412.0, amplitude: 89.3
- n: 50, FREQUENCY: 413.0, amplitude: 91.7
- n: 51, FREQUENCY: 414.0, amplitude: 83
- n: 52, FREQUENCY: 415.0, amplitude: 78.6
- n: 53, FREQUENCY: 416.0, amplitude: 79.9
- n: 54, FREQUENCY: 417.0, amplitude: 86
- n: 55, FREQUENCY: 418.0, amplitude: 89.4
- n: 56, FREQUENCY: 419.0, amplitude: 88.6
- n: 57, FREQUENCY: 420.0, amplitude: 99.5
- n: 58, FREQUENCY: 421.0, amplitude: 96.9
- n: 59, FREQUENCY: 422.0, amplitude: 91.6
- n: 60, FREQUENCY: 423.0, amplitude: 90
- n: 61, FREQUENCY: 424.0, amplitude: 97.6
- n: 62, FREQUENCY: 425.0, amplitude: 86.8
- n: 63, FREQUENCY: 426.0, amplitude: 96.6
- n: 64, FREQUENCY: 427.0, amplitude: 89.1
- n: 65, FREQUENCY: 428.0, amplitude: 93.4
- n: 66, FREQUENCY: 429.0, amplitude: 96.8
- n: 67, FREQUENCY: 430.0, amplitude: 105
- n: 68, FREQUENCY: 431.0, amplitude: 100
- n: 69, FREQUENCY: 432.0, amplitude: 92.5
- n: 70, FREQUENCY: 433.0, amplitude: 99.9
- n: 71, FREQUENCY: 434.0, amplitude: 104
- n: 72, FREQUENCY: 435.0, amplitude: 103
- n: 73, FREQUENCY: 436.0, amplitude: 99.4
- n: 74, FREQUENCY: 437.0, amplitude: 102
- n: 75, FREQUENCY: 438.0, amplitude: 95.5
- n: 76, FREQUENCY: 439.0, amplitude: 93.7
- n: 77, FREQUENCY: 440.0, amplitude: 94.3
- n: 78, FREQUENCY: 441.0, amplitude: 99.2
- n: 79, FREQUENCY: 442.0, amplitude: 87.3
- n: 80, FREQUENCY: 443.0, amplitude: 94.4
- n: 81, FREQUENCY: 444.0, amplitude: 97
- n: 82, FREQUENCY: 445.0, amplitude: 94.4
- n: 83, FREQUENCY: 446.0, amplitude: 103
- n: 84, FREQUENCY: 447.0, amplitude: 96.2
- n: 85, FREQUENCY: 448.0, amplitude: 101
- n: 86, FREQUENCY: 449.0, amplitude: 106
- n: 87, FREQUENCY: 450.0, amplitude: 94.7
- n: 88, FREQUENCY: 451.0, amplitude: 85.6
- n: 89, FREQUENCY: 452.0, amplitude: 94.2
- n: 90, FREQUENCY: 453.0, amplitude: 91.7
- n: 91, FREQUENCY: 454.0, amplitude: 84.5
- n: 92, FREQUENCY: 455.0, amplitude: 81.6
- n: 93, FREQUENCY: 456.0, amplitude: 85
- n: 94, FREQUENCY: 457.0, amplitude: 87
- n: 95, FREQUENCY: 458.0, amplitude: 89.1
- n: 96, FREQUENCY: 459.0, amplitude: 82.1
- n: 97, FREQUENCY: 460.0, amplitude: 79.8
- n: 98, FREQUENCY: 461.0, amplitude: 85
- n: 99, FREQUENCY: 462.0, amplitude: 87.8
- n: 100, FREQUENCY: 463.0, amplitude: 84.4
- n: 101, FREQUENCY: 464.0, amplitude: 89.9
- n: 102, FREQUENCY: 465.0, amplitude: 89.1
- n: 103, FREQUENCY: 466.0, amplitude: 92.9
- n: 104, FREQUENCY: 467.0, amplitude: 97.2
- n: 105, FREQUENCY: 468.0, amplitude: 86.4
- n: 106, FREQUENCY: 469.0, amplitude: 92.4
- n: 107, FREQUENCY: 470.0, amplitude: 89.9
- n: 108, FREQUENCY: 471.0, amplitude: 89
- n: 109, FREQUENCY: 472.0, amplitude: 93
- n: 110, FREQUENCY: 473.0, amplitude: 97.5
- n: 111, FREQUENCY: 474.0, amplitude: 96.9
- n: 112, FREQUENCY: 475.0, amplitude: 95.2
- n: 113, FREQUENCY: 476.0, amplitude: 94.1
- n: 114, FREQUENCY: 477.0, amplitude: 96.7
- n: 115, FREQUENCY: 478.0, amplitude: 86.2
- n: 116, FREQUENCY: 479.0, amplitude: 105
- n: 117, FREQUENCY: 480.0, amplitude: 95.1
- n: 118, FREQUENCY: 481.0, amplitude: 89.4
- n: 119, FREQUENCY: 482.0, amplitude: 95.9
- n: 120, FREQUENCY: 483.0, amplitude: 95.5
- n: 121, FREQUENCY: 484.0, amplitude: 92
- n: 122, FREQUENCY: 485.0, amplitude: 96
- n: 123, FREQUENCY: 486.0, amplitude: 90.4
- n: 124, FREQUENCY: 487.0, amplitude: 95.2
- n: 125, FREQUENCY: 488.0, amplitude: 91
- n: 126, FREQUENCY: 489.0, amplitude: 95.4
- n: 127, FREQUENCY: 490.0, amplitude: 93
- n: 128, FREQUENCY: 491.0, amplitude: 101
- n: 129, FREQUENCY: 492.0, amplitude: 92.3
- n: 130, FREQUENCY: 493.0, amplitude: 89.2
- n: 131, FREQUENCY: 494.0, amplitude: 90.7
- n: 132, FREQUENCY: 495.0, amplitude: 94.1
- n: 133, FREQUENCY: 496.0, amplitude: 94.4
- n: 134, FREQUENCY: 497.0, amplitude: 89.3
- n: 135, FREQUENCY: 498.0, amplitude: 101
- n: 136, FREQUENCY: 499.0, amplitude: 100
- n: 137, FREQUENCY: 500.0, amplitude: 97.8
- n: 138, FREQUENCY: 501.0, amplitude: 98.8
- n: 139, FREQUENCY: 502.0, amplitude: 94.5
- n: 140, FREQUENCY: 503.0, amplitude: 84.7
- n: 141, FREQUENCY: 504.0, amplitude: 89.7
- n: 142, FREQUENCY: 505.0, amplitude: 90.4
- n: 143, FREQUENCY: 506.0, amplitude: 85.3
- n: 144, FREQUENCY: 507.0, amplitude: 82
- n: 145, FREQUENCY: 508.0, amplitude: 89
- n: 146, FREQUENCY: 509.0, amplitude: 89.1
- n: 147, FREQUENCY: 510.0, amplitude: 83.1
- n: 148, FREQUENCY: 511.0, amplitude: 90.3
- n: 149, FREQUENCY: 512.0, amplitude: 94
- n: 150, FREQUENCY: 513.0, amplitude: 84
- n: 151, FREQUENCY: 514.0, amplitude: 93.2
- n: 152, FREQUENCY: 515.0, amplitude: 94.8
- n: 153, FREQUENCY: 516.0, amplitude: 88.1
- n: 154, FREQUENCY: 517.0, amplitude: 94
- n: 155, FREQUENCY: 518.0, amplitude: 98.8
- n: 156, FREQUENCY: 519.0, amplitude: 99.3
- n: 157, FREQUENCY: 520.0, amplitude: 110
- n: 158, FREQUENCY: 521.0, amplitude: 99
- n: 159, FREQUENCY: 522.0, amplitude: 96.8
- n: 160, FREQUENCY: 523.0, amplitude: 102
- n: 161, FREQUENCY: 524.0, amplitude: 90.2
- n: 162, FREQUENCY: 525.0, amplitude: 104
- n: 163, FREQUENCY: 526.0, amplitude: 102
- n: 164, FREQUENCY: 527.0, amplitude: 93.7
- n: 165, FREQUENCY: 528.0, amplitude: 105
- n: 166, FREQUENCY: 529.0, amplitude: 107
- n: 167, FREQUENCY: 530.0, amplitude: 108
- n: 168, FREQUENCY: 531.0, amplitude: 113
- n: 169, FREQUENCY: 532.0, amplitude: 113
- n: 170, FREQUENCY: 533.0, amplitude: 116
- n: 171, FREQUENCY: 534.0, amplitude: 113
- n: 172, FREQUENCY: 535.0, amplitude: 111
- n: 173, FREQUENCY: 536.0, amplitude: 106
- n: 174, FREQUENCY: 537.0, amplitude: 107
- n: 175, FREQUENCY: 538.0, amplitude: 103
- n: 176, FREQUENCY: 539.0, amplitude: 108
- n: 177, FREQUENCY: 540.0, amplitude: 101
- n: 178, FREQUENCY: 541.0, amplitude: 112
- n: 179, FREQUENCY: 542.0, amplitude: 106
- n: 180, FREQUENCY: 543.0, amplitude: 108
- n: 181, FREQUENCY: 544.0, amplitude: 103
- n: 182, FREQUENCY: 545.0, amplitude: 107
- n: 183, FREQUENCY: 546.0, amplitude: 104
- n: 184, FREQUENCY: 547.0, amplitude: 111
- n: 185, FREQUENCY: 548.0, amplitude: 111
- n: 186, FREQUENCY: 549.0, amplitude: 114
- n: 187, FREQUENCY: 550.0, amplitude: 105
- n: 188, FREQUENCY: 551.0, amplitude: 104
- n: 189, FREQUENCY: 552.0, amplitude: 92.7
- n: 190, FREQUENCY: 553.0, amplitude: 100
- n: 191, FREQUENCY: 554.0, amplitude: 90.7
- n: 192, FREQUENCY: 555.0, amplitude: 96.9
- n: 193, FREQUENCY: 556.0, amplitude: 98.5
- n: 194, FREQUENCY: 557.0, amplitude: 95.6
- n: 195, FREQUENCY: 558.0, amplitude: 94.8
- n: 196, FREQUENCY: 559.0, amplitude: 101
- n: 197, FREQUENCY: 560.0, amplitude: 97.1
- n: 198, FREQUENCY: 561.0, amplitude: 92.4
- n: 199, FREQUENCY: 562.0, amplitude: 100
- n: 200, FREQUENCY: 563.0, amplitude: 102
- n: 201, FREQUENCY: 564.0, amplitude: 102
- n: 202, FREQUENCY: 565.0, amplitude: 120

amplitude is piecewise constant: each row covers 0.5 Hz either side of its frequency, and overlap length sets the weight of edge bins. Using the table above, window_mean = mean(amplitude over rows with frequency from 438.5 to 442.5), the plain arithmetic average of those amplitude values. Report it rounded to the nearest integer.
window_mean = 94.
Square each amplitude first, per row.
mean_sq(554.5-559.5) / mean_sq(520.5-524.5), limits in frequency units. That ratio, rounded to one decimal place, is 1.0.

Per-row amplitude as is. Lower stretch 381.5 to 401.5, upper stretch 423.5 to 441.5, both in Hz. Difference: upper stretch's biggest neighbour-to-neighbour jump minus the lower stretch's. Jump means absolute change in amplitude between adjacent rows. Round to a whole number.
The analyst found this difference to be -10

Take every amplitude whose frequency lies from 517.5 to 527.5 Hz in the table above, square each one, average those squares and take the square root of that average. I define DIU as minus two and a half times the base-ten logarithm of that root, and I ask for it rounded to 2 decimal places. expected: -5.00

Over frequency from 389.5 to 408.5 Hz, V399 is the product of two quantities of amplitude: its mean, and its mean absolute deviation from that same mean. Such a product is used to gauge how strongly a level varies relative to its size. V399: 571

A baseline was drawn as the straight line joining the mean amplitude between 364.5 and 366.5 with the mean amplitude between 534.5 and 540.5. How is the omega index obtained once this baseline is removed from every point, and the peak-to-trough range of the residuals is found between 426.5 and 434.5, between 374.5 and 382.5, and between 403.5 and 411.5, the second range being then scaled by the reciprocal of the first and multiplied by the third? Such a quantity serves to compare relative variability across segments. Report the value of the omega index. 12.3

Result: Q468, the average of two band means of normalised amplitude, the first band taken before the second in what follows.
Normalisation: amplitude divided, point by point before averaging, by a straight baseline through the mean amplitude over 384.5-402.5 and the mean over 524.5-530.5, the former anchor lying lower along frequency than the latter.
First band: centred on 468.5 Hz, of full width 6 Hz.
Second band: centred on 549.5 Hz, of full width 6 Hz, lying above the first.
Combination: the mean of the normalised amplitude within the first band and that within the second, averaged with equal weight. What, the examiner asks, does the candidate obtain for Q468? 0.96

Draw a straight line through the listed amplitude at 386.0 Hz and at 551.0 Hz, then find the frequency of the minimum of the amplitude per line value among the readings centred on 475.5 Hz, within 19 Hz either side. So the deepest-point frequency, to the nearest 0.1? 460.0 Hz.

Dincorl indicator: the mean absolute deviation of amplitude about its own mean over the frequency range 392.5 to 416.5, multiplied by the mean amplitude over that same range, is 438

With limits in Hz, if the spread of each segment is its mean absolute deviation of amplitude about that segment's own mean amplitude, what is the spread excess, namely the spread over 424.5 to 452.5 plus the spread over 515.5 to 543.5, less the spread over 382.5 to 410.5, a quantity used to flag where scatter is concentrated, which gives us 3.0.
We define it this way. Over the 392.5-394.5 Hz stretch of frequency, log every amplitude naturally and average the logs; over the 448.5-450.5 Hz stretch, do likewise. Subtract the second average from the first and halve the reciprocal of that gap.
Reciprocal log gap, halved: 11.9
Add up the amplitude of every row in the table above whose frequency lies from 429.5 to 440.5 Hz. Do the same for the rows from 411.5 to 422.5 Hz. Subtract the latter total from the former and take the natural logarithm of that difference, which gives 4.74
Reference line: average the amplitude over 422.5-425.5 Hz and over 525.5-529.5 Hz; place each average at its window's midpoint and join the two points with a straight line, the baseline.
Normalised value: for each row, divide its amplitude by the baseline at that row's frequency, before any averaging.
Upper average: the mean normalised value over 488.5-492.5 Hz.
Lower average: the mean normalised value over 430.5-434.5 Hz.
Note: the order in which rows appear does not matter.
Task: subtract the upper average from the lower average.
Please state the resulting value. 0.101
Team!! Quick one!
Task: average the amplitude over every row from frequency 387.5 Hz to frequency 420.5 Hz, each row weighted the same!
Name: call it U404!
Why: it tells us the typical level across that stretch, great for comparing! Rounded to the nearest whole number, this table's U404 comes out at 95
